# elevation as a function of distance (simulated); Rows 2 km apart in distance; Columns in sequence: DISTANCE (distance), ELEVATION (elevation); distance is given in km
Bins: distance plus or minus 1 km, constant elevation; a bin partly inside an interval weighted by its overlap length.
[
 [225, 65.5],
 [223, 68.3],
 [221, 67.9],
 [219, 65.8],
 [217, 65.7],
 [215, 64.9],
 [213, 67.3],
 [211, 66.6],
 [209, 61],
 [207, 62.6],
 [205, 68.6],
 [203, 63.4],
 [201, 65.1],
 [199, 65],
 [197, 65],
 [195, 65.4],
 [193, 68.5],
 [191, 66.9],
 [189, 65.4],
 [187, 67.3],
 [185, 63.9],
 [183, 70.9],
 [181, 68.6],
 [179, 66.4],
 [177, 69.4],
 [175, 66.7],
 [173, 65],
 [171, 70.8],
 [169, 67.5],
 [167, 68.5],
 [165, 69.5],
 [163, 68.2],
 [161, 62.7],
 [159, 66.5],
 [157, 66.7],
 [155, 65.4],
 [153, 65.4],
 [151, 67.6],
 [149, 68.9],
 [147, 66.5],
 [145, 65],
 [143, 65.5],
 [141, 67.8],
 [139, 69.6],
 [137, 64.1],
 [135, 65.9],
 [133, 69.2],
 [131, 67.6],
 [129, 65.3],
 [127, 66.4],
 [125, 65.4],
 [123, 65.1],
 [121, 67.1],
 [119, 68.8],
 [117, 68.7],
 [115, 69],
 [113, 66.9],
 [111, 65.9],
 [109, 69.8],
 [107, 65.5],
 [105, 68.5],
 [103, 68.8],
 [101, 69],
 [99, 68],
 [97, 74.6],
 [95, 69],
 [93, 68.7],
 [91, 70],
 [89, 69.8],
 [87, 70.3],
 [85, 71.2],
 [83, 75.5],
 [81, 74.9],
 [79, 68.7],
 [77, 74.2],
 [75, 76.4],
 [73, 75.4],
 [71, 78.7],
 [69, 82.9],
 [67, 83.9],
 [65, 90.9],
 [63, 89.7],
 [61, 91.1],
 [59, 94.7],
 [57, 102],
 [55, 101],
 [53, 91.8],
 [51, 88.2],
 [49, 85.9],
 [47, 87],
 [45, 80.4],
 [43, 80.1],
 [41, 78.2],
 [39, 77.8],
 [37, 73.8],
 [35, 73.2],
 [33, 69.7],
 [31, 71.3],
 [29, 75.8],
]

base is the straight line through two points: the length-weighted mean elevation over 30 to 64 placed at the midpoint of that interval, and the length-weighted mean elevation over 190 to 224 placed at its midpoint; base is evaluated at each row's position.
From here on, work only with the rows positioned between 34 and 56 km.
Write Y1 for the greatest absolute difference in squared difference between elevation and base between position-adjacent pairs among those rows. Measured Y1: 241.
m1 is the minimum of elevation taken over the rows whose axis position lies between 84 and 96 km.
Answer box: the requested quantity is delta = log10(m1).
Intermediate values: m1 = 68.7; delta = 1.84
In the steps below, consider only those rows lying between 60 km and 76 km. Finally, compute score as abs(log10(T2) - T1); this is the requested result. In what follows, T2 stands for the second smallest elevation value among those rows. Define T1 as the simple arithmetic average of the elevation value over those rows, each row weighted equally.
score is 81.7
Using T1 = 83.6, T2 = 76.4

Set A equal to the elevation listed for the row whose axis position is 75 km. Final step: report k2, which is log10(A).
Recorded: 1.88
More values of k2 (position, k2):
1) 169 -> 1.83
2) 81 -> 1.87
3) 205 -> 1.84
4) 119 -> 1.84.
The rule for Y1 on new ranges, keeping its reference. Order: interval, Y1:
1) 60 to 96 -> 113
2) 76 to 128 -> 113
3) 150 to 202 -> 64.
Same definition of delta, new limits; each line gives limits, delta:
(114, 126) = 1.81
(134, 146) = 1.81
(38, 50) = 1.89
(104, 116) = 1.82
